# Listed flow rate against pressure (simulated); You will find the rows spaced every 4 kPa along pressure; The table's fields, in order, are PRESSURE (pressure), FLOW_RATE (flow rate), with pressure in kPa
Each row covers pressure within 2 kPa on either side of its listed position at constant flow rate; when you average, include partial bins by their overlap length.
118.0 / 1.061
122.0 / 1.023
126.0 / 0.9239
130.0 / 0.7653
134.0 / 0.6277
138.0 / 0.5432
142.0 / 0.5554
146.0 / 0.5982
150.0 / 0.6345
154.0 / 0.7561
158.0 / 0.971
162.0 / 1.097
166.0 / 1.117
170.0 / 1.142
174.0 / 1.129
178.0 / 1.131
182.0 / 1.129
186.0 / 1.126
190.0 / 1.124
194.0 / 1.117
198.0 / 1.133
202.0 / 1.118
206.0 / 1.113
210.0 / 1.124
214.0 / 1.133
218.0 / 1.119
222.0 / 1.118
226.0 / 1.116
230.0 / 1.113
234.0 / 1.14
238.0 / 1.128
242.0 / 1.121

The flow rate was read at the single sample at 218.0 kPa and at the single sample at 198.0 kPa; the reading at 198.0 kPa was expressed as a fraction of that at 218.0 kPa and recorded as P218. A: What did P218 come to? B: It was 1.0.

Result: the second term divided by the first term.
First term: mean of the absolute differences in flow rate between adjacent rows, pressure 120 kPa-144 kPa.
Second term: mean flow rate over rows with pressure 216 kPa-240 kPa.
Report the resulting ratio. 11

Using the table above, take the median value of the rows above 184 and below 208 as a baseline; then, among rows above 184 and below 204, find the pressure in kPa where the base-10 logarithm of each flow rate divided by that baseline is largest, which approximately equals 198.0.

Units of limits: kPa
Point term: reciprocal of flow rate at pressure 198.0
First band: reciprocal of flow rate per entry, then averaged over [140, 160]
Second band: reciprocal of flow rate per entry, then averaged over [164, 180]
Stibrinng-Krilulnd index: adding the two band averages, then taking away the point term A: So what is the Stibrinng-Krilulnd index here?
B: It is 1.48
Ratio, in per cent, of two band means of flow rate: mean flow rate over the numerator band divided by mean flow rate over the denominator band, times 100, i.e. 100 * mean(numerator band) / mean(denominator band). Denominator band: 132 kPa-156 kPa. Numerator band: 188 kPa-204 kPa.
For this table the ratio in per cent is 181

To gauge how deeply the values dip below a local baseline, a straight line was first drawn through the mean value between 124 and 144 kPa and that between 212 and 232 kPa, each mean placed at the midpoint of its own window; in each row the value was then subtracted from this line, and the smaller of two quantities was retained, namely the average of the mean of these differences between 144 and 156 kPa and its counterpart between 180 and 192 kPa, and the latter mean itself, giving -0.19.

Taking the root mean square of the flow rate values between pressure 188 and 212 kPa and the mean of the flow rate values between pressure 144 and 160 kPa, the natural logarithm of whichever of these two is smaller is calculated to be -0.3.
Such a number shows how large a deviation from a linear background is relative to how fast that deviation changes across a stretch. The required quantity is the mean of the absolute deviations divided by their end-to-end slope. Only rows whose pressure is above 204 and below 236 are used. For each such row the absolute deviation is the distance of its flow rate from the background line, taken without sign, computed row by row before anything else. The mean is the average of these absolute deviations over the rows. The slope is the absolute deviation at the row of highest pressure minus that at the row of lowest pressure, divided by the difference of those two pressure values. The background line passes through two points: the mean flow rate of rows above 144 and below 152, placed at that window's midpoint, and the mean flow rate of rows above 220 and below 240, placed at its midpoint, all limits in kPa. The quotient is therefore -14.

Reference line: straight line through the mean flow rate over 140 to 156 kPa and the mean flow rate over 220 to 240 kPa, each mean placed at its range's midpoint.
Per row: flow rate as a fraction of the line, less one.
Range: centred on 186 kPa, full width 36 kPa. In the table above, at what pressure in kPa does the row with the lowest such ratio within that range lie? 202.0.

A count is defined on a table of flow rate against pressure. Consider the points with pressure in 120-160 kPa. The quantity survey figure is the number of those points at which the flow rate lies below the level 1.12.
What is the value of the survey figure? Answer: 10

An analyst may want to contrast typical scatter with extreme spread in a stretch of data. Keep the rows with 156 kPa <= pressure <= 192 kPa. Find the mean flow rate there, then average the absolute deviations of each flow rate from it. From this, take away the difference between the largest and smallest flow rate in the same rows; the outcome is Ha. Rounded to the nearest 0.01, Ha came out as -0.14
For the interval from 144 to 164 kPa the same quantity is -0.32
